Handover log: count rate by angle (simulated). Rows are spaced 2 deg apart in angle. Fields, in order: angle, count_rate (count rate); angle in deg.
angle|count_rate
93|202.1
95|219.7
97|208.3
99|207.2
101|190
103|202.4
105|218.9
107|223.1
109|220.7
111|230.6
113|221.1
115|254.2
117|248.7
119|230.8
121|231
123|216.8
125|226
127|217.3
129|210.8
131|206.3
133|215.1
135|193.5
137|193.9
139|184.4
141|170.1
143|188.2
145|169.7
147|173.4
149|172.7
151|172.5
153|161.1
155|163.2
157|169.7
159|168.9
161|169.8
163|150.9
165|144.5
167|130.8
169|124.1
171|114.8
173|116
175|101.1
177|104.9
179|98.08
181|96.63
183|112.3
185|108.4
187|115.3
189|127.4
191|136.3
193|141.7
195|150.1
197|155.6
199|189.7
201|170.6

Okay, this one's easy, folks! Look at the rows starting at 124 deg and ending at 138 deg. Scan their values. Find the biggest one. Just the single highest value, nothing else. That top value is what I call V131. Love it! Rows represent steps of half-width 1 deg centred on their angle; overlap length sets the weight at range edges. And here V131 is 226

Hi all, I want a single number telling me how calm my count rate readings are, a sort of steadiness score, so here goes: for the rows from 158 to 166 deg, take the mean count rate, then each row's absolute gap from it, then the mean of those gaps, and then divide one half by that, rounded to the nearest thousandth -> 0.046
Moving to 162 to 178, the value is 0.035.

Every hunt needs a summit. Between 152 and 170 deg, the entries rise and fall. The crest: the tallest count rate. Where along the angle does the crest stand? 161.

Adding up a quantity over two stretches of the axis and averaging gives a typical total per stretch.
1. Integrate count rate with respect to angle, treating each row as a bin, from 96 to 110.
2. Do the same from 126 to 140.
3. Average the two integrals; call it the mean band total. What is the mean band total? 2892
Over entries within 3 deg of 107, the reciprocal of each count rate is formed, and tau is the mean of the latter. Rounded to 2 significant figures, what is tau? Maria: 0.0045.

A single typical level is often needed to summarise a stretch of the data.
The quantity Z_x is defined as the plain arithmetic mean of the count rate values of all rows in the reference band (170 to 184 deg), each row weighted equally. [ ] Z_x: 106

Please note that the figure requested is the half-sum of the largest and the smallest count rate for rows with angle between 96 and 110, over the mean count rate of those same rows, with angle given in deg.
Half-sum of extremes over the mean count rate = 0.983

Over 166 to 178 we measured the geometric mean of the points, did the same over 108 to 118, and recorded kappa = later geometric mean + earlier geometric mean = 349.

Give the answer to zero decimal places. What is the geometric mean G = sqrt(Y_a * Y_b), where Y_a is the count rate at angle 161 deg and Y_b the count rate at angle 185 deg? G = 136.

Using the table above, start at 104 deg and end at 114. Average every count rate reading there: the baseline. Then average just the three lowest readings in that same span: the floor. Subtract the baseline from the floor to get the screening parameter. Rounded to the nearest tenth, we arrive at -2.6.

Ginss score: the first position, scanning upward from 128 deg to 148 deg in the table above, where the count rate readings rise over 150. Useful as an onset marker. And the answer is 129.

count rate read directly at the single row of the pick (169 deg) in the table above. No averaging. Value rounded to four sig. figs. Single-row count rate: 124.1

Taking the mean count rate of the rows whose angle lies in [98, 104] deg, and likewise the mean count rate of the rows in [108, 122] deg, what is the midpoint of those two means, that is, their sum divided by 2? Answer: 217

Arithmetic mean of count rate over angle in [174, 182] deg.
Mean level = 100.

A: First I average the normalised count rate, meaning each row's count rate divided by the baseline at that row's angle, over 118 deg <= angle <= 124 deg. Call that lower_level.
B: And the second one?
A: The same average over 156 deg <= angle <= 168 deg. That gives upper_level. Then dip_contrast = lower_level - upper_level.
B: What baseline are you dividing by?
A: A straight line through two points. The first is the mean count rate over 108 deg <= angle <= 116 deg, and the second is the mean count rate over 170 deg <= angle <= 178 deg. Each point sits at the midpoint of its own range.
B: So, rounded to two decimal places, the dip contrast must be -0.11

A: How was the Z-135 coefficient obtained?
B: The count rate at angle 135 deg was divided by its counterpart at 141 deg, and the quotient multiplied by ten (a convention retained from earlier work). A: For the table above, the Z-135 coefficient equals 11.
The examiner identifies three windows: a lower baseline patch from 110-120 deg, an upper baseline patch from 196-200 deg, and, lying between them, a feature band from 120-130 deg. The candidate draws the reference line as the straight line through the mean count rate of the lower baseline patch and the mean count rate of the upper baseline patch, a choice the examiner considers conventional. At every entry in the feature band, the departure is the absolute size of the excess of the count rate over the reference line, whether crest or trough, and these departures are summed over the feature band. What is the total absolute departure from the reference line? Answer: 45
